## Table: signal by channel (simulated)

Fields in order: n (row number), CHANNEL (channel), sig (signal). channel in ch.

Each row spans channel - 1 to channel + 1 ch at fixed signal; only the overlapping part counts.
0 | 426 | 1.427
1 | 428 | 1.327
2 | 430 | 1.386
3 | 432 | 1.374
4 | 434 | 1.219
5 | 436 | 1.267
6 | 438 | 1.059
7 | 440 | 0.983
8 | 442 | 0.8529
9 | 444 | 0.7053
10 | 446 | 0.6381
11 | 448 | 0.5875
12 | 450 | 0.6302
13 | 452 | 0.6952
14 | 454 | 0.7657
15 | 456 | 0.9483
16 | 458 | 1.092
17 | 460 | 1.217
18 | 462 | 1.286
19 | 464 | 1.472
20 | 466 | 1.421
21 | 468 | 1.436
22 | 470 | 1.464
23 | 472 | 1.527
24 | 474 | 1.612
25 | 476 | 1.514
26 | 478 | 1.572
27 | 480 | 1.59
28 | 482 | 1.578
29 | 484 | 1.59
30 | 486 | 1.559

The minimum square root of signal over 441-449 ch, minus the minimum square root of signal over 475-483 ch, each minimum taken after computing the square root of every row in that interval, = -0.46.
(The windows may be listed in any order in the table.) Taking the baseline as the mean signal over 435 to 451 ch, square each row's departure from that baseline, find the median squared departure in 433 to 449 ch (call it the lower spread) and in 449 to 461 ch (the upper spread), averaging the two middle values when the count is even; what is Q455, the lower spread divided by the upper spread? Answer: 1.4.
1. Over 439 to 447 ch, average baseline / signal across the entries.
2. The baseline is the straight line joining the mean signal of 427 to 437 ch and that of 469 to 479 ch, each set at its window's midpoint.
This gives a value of 1.8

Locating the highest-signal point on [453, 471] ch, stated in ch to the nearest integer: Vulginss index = 464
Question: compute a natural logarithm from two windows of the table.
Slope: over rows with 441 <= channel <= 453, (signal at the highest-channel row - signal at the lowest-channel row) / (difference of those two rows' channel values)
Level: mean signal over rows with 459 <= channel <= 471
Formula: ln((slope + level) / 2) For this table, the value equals -0.4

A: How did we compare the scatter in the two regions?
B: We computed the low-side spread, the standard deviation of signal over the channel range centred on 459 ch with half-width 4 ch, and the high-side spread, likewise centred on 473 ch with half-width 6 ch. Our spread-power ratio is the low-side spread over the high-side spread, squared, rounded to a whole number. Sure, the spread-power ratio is 5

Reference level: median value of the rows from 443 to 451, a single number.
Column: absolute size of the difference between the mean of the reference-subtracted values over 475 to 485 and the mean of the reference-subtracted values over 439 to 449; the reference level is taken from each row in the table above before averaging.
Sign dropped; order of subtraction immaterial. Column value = 0.82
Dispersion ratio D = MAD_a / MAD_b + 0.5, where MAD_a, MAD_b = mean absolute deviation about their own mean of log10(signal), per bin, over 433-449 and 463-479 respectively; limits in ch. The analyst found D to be 7.3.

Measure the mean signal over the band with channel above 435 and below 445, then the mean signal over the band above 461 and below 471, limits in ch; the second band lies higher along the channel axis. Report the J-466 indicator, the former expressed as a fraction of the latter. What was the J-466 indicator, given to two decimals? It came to 0.69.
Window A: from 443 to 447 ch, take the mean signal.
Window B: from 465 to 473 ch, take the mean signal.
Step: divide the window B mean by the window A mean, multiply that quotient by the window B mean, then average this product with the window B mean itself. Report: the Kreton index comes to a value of 2.32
